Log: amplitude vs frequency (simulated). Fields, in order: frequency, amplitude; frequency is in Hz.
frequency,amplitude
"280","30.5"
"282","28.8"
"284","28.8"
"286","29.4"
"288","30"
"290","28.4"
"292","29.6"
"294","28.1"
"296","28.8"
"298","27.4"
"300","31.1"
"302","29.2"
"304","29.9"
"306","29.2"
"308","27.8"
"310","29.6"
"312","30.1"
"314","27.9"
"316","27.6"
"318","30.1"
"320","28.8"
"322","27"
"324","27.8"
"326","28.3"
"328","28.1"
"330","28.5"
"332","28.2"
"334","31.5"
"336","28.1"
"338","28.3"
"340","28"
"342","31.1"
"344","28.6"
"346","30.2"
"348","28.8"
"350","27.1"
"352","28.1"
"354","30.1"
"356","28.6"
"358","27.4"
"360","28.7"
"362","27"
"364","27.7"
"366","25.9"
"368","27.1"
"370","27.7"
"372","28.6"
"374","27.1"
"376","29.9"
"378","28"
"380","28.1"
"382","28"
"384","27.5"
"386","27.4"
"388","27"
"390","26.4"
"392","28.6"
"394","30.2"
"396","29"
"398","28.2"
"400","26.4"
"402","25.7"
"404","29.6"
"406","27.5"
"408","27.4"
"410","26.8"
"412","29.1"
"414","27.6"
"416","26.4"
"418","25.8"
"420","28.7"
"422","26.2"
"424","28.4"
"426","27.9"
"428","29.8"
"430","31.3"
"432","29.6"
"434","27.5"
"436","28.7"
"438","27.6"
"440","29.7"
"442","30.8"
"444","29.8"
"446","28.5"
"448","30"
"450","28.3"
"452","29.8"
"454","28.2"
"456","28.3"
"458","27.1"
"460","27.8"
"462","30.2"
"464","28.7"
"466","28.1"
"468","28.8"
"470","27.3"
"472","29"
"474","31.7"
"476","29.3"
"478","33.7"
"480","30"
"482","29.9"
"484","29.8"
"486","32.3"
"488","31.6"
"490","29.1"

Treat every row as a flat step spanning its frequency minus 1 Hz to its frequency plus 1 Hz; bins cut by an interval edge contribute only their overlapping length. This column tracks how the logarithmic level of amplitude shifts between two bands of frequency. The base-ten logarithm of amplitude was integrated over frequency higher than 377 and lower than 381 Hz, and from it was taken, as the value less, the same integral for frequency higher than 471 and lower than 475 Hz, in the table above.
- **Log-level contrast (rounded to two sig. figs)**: -0.14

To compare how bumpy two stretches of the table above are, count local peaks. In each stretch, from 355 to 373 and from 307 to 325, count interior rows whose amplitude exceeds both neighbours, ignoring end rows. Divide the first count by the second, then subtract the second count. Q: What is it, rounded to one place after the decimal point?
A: -1.0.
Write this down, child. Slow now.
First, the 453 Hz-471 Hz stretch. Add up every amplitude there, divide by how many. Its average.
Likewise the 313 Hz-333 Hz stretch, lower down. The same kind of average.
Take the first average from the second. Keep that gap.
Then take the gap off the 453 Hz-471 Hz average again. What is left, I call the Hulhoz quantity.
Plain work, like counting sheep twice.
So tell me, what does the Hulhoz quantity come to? 28.3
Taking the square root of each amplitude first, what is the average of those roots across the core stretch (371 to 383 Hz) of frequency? 5.32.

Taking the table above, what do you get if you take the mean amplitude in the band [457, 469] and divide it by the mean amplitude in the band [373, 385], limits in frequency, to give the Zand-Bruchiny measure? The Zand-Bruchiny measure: 1.01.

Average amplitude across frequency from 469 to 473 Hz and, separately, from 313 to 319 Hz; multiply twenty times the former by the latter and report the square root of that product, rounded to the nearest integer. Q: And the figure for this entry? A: 127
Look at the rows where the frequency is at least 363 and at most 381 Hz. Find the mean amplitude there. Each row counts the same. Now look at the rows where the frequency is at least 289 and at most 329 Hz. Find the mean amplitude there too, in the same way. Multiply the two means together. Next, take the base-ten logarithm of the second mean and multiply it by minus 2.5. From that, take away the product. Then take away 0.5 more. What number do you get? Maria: -803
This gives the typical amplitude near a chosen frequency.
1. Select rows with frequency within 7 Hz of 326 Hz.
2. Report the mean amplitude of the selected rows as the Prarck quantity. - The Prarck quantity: 28.1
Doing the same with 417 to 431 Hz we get 28.3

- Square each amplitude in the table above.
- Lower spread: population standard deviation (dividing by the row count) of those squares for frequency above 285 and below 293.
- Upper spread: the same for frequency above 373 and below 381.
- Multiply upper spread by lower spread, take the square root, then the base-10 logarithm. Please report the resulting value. 1.65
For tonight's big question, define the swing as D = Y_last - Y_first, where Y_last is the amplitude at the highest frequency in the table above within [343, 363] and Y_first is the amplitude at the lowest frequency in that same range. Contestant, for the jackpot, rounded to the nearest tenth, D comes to -1.6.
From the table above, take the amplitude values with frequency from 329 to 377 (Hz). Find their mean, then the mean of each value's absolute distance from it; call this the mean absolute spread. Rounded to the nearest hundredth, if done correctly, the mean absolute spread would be 0.99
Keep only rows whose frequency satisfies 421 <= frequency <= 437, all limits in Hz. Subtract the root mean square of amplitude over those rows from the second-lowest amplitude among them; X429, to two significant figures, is -1.2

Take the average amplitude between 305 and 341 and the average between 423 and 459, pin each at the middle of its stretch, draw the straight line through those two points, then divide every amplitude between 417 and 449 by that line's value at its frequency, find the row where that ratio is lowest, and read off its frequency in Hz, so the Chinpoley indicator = 418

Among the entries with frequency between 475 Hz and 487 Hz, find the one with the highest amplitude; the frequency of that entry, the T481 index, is 478 Hz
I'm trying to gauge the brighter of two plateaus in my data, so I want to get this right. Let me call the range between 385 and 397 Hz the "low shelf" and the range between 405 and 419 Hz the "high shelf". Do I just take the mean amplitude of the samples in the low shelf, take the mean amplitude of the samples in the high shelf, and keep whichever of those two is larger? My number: 28.1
